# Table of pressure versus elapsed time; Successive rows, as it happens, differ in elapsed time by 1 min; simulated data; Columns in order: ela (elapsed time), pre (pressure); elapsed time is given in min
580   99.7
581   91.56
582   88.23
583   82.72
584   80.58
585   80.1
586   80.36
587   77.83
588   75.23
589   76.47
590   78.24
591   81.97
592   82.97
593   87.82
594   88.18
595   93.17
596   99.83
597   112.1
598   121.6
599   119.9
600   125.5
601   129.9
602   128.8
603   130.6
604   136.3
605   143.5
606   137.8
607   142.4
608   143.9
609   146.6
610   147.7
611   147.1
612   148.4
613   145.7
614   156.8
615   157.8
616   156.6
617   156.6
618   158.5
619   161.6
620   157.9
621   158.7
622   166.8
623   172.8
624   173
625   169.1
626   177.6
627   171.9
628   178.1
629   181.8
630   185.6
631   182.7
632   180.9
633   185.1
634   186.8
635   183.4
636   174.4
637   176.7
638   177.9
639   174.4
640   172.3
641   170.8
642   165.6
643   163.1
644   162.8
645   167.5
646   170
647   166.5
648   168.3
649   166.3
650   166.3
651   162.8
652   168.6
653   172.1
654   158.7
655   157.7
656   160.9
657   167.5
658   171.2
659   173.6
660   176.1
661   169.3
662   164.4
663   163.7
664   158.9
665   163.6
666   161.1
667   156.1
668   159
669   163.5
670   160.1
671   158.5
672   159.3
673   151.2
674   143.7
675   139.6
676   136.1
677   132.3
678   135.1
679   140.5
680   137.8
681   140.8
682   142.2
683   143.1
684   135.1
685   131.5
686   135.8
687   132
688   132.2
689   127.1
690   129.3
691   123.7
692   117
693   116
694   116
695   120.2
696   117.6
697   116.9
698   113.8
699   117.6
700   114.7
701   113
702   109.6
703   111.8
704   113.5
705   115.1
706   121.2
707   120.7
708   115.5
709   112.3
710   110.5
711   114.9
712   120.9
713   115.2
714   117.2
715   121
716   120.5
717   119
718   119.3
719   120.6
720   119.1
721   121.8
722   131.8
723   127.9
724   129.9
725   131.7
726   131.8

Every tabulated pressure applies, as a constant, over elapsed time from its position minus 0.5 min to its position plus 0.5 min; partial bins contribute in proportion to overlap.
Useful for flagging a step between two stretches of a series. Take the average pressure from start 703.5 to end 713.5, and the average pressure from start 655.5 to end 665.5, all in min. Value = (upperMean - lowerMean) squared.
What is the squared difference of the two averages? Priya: 2595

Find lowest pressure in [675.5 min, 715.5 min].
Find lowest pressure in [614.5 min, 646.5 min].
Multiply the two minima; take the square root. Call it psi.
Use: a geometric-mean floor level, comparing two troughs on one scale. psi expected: 131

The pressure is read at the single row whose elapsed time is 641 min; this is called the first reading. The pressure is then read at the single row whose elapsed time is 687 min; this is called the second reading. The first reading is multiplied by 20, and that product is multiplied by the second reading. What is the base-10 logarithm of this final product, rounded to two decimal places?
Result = 5.65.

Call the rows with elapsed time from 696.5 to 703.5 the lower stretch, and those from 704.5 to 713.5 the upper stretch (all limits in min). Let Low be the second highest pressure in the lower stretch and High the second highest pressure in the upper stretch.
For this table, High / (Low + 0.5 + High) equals 0.51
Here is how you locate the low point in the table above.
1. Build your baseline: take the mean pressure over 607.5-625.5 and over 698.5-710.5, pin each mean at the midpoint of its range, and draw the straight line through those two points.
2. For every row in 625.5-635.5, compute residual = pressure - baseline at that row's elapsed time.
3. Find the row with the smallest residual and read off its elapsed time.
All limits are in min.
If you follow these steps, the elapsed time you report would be 627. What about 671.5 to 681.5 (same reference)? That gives 677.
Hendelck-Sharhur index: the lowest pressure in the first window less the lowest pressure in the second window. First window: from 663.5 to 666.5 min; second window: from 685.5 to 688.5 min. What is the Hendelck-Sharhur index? 27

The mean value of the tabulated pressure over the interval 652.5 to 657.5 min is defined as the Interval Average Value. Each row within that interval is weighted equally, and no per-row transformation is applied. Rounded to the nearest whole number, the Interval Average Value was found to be 163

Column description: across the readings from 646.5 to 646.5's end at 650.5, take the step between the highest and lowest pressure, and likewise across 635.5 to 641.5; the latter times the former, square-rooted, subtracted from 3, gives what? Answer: -1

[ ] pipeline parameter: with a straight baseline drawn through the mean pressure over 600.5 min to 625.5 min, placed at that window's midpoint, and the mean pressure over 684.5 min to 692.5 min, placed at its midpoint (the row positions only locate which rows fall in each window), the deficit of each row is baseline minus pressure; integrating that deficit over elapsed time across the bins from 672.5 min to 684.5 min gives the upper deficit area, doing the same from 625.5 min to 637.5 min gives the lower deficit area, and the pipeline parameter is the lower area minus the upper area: -320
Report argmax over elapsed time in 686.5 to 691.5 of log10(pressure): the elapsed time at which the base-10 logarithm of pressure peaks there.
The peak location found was 688 min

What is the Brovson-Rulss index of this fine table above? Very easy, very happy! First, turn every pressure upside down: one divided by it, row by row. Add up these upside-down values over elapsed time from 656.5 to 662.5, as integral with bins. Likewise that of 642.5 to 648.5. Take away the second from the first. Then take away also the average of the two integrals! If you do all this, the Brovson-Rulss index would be -0.036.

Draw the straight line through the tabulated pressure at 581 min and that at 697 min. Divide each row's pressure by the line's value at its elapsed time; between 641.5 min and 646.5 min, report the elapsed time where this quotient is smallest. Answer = 644 min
